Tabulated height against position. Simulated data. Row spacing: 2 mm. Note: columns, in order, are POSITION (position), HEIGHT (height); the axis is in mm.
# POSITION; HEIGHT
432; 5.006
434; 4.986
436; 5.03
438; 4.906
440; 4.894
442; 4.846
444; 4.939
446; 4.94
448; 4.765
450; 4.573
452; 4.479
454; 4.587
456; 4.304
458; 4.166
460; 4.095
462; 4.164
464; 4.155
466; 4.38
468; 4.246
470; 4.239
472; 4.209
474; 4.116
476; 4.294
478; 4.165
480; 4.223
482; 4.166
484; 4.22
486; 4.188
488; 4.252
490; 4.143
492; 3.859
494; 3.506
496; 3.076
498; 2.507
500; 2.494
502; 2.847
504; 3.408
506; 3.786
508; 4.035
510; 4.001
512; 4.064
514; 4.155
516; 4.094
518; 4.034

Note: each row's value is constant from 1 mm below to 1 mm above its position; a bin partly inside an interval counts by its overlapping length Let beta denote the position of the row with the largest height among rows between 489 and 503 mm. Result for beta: 490 mm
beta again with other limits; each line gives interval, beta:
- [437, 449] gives 446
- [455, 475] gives 466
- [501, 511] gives 508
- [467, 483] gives 476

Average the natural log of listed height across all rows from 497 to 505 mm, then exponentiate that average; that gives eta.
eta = 2.79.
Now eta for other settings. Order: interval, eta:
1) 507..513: 4.03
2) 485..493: 4.11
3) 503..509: 3.73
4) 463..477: 4.23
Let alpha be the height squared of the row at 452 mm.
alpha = 20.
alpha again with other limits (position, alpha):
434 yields 25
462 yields 17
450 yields 21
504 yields 12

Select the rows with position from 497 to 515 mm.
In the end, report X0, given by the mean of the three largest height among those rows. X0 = 4.08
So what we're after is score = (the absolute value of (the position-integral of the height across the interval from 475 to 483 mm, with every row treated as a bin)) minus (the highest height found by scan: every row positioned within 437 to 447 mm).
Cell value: 29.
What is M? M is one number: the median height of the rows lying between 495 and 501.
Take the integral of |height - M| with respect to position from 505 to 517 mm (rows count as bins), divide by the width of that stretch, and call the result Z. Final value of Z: 1.52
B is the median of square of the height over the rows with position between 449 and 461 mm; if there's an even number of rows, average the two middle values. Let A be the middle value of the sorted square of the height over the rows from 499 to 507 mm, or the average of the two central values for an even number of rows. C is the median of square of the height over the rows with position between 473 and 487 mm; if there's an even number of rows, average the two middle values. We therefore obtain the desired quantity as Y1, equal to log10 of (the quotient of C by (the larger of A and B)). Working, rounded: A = 9.9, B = 19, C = 17.5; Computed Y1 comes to -0.041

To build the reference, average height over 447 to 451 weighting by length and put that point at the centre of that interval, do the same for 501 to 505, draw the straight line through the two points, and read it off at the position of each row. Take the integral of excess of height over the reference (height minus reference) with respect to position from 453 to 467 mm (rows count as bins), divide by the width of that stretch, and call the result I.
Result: -0.1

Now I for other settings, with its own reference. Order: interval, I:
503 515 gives 1.0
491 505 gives -0.2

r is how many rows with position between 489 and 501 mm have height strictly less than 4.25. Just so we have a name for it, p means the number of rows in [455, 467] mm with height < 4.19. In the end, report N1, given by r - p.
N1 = 2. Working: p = 4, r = 6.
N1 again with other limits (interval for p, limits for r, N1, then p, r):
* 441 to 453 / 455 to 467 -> 4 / 0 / 4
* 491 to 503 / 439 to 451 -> -6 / 6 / 0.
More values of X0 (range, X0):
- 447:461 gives 4.64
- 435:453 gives 4.97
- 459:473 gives 4.29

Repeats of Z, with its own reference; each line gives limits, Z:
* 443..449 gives 2.37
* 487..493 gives 1.58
